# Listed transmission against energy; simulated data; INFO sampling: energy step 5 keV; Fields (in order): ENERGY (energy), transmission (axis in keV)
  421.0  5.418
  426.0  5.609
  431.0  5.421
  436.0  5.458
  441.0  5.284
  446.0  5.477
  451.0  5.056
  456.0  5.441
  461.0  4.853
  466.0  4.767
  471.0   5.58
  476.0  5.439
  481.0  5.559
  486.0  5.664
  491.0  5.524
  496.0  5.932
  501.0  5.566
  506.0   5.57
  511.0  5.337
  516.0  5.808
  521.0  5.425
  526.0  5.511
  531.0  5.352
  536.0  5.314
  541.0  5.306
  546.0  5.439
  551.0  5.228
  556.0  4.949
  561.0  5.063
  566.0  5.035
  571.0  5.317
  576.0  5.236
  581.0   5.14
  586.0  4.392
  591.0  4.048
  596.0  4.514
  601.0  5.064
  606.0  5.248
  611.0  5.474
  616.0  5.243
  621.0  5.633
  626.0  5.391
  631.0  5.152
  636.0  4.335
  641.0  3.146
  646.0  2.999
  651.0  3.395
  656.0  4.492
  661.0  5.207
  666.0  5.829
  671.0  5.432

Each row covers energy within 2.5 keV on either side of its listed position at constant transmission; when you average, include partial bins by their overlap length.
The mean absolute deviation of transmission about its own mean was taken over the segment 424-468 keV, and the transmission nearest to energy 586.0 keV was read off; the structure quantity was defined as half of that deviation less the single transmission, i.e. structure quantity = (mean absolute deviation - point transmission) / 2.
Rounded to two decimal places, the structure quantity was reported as -2.07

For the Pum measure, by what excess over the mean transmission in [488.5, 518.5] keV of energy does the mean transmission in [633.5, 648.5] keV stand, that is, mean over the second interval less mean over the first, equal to -2.13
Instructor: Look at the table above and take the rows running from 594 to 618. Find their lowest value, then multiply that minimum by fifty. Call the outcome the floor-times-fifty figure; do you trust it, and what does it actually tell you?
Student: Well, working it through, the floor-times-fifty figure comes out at 226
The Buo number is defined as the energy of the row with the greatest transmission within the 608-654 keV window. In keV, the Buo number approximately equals 621.0 keV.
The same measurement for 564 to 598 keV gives 571.0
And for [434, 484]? 471.0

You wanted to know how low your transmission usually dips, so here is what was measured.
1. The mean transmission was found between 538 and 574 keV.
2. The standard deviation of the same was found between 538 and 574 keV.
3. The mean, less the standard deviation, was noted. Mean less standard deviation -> 5.0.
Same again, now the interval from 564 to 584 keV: 5.1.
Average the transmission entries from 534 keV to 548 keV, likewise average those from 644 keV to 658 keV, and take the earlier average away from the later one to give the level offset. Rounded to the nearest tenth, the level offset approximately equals -1.7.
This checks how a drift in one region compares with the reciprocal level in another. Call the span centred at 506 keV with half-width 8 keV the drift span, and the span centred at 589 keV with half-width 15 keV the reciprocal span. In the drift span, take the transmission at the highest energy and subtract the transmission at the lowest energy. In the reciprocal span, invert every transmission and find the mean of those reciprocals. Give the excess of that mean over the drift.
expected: 0.4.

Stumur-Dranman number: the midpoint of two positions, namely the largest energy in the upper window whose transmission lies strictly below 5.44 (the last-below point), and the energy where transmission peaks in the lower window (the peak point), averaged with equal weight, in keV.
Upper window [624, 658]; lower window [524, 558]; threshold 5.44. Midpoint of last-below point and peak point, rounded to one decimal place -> 591.0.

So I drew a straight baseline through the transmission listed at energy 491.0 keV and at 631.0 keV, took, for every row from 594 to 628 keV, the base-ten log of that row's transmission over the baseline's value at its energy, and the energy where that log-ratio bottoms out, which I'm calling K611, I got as 596.0 keV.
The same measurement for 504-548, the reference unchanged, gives 511.0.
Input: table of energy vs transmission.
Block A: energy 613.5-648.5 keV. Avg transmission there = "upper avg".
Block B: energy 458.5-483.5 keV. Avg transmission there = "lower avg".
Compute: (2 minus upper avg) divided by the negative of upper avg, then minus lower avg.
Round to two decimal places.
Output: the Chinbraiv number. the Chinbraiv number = -4.68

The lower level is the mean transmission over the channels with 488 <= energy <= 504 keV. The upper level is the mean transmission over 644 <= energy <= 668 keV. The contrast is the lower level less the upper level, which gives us 1.3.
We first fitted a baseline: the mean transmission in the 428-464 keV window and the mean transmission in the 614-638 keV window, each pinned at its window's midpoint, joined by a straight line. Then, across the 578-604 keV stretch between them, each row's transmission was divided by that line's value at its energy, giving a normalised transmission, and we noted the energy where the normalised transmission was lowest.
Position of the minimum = 591.0 keV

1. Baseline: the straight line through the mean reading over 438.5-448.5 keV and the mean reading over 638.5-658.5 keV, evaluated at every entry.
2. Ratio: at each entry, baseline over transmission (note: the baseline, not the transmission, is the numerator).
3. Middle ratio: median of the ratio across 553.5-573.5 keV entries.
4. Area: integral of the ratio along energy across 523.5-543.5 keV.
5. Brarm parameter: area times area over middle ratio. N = 340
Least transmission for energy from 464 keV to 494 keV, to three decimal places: 4.767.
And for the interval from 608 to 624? 5.243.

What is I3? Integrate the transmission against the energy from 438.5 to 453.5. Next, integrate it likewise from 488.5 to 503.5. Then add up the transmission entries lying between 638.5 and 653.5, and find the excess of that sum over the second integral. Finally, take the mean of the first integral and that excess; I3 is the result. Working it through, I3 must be 1.8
